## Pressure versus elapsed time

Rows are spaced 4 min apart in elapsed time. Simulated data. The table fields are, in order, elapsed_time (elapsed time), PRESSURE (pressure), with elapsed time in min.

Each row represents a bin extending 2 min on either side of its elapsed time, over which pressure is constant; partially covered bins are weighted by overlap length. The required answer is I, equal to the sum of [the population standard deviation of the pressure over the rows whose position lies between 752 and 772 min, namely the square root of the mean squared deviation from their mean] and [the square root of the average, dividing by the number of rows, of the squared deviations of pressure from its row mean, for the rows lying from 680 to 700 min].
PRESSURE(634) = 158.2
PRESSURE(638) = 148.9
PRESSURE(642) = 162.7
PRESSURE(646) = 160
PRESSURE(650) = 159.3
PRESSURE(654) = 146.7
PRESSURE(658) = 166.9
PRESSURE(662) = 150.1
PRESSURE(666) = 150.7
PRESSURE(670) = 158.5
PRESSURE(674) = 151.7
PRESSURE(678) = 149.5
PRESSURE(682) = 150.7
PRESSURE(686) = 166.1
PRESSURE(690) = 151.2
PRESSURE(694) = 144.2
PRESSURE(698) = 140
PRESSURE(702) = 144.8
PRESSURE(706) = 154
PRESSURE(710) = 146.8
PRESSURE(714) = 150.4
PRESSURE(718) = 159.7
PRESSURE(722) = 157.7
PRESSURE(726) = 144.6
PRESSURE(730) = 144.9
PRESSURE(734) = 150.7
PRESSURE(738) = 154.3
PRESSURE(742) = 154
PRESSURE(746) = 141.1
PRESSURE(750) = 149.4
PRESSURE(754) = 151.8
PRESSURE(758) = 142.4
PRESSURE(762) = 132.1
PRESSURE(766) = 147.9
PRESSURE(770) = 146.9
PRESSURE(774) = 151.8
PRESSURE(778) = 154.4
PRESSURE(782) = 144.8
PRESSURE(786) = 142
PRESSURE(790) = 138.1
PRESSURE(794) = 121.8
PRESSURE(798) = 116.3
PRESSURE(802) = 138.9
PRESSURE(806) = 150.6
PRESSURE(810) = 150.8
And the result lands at 16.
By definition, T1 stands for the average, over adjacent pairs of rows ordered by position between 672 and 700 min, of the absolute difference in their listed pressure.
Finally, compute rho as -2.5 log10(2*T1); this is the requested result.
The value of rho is -2.9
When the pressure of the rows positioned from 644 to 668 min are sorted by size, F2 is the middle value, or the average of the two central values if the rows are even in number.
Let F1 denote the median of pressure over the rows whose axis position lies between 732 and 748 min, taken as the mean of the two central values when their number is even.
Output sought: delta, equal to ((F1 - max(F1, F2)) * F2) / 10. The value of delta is -41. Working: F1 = 152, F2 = 155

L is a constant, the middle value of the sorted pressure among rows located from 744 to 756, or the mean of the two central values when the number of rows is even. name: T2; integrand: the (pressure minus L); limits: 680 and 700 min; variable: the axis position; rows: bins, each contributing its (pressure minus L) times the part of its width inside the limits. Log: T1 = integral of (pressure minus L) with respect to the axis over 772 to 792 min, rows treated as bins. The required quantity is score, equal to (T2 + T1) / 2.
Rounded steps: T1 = -64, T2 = 21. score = -21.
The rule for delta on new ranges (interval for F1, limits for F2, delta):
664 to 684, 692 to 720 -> 0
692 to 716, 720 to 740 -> -74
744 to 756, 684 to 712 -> 0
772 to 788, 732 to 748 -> -62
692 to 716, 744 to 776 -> -24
